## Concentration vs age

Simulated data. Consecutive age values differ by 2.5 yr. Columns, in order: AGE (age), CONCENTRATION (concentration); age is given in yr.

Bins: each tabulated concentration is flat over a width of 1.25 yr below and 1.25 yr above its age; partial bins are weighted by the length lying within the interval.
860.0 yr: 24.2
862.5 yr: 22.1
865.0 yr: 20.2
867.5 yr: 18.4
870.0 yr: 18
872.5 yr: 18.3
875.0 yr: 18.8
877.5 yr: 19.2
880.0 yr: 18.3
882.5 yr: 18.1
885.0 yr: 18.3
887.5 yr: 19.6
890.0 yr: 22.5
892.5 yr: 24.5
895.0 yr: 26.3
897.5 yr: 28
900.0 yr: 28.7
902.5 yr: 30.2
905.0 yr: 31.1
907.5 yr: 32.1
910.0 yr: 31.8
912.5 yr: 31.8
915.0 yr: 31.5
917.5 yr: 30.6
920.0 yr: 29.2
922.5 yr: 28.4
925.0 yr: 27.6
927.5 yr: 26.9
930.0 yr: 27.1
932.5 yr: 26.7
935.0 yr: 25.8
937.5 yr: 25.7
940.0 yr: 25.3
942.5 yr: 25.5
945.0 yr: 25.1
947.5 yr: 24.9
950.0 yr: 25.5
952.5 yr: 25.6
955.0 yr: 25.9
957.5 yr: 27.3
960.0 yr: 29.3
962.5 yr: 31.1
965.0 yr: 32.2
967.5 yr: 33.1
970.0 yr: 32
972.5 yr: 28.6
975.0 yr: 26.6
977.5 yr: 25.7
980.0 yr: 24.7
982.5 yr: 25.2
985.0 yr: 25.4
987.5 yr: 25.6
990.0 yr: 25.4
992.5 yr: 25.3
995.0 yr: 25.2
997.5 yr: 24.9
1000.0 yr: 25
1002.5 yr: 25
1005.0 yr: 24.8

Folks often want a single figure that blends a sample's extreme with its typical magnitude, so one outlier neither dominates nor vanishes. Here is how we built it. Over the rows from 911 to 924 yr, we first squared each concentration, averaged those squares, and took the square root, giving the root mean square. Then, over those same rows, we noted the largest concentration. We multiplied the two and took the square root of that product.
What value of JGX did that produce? 31.1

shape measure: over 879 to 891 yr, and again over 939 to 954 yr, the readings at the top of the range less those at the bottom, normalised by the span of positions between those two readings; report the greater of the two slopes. 0.4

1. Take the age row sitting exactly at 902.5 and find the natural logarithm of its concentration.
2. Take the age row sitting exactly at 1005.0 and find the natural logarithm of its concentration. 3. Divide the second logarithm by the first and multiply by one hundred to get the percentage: 94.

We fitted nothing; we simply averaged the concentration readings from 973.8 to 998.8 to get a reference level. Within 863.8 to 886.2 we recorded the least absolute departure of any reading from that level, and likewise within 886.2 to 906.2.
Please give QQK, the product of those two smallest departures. 4.7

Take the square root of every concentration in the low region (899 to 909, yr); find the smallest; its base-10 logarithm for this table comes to 0.73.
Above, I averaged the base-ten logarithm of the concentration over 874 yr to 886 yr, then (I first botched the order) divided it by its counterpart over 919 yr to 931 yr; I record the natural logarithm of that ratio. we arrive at -0.13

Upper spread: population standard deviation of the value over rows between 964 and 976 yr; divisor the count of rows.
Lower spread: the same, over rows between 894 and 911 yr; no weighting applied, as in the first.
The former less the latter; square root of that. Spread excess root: 0.70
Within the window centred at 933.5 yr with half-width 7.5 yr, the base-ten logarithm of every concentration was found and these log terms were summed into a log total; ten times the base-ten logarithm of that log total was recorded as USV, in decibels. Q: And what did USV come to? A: 9.30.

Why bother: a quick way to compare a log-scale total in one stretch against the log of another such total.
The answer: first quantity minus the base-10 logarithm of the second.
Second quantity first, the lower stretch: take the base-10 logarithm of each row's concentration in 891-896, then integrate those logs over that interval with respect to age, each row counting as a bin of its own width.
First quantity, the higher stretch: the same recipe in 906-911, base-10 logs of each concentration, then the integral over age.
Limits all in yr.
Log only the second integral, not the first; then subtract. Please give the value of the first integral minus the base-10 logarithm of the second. 6.7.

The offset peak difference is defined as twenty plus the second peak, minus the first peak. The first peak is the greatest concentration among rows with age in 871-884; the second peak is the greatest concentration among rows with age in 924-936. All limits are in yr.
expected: 28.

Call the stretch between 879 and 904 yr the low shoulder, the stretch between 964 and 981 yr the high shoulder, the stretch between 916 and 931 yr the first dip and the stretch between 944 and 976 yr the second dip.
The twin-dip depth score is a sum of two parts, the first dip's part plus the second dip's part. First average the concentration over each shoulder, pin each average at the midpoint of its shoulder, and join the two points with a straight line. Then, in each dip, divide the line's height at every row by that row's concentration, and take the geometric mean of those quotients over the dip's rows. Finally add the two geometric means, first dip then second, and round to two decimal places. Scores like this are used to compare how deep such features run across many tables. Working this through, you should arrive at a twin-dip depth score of 1.91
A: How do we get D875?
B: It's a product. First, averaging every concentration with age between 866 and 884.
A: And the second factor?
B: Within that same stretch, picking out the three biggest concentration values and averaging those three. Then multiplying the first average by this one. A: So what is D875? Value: 347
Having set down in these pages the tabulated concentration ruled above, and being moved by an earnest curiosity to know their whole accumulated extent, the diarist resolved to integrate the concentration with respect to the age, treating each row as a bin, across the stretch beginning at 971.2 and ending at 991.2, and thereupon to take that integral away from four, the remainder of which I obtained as -514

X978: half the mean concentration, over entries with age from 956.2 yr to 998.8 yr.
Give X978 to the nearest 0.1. 13.8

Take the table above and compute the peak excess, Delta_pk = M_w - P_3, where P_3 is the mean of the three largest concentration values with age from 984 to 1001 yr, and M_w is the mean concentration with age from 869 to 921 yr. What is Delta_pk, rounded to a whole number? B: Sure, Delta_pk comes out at 0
